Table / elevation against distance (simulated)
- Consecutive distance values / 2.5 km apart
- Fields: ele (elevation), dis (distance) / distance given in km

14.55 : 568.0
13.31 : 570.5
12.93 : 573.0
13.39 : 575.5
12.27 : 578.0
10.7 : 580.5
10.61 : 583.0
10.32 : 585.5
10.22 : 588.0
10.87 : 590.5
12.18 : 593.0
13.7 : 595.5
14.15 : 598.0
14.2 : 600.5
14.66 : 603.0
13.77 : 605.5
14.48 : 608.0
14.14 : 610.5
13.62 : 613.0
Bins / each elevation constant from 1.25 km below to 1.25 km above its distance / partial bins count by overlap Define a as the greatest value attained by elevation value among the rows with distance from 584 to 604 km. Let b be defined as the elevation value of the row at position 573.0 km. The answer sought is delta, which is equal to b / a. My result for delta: 0.88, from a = 14.66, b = 12.93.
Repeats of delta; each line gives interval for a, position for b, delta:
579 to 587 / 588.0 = 0.96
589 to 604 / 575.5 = 0.91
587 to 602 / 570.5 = 0.94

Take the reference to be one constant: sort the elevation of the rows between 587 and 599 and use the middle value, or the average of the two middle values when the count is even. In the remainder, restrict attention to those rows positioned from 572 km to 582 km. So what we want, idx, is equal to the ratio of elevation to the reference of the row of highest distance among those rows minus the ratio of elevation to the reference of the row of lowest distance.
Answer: -0.2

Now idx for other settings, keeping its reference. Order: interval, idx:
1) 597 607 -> 0.0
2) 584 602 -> 0.3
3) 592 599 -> 0.2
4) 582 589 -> 0.0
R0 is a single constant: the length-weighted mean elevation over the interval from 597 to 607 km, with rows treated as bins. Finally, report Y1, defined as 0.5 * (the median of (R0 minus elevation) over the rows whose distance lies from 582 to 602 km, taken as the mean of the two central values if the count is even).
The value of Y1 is 1.34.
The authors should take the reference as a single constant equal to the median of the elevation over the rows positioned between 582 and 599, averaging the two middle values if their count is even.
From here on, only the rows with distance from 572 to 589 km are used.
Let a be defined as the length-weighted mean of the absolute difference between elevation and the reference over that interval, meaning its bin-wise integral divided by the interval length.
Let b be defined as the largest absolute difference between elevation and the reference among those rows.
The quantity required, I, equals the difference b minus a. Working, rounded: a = 1.1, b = 2.5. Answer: 1.4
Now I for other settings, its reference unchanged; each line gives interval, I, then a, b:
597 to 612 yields 0.4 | 3.4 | 3.8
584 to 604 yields 1.9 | 1.9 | 3.8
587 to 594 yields 0.7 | 0.6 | 1.3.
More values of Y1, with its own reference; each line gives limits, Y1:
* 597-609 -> 0.00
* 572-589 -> 1.75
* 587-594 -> 1.67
